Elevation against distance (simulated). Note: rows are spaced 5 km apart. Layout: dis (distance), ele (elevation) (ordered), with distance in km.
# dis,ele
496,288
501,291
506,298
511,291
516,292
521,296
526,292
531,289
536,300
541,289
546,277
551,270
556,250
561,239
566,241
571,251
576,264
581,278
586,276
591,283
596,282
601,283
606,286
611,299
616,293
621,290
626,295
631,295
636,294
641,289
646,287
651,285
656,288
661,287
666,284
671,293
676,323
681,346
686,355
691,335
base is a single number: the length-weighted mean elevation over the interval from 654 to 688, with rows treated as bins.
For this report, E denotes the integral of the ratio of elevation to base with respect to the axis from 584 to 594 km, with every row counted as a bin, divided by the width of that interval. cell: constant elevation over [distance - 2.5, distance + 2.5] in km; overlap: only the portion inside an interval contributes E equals 0.901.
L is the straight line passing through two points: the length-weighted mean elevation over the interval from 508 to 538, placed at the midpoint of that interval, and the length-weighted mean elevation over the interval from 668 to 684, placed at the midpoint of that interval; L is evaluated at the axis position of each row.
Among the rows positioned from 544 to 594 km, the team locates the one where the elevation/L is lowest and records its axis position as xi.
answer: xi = 561 km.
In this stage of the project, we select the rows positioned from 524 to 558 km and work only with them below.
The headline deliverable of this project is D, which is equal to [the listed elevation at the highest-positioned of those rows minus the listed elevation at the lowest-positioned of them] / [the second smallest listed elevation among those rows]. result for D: -0.2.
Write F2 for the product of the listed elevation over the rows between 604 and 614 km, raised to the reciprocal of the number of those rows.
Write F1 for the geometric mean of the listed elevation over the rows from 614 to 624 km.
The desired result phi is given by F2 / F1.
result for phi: 1.00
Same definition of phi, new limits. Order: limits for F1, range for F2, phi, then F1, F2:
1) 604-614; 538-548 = 0.97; 292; 283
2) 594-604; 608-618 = 1.05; 282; 296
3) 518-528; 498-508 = 1.00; 294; 294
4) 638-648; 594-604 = 0.98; 288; 282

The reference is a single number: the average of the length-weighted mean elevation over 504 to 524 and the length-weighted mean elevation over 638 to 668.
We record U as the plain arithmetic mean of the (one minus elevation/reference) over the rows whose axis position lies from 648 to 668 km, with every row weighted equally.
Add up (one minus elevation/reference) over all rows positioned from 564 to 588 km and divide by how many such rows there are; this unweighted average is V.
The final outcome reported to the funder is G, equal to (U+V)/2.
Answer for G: 0.06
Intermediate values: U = 0.015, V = 0.098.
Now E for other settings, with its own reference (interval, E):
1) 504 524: 0.947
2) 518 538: 0.947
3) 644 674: 0.927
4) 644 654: 0.921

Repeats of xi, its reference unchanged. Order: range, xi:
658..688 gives 666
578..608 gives 586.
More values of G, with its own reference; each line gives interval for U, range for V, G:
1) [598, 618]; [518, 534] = 0.00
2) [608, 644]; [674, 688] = -0.09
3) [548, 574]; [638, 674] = 0.07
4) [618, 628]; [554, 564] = 0.08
